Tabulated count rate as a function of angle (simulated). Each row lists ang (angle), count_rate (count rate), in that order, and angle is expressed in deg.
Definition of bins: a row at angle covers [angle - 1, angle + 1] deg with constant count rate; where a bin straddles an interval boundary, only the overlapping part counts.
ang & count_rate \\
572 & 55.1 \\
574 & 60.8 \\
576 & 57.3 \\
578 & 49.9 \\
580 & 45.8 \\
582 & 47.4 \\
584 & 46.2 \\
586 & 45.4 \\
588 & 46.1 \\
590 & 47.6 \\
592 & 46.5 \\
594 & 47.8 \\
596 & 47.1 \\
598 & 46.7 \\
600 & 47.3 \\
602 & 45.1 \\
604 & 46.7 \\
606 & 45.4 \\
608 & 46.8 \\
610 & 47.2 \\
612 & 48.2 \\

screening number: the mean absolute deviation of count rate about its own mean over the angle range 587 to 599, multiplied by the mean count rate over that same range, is 25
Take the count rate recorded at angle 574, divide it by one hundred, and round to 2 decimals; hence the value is 0.61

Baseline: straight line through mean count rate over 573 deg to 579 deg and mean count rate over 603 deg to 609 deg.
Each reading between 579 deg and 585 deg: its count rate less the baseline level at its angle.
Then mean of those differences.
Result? -7.6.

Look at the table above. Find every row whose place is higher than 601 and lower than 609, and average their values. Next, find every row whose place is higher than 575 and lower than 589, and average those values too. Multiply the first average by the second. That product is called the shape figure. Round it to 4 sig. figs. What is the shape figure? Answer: 2222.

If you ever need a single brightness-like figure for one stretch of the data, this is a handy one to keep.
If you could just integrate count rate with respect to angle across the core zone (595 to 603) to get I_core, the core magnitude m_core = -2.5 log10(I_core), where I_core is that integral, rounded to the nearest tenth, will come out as -6.4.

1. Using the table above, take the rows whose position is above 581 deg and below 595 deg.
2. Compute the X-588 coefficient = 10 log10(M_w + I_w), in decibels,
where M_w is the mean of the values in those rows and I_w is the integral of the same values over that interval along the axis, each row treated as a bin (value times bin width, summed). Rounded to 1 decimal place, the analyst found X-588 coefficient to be 28.5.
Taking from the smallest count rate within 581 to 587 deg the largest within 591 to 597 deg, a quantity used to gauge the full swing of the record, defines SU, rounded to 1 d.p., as -2.4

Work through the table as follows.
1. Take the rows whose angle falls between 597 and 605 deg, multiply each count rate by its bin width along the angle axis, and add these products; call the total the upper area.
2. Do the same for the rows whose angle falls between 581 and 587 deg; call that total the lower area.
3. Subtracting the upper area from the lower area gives -94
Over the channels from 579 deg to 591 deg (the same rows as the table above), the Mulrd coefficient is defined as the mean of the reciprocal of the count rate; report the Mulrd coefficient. 0.0216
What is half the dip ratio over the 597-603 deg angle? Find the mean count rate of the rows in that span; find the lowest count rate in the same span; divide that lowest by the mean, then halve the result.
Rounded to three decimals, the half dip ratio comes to 0.486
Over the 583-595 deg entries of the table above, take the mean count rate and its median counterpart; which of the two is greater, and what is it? 46.60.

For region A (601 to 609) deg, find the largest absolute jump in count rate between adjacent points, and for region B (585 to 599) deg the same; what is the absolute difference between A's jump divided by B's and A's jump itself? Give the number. 0.5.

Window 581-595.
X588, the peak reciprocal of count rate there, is 0.0220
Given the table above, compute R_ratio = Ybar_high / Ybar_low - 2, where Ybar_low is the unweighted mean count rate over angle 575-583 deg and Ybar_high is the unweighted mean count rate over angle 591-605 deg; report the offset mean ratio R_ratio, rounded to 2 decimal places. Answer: -1.07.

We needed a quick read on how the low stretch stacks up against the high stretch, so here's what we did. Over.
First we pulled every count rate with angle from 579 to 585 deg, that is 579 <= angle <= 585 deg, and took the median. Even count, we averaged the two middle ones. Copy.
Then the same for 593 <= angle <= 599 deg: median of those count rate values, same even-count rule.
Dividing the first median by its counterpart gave 0.98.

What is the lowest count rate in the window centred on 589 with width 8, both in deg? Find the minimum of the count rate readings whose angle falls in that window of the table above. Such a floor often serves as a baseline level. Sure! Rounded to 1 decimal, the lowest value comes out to 45.4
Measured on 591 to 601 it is 46.5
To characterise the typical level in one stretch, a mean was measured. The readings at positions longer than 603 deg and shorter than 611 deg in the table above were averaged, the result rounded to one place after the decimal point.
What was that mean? 46.5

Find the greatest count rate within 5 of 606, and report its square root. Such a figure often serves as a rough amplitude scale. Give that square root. 6.87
